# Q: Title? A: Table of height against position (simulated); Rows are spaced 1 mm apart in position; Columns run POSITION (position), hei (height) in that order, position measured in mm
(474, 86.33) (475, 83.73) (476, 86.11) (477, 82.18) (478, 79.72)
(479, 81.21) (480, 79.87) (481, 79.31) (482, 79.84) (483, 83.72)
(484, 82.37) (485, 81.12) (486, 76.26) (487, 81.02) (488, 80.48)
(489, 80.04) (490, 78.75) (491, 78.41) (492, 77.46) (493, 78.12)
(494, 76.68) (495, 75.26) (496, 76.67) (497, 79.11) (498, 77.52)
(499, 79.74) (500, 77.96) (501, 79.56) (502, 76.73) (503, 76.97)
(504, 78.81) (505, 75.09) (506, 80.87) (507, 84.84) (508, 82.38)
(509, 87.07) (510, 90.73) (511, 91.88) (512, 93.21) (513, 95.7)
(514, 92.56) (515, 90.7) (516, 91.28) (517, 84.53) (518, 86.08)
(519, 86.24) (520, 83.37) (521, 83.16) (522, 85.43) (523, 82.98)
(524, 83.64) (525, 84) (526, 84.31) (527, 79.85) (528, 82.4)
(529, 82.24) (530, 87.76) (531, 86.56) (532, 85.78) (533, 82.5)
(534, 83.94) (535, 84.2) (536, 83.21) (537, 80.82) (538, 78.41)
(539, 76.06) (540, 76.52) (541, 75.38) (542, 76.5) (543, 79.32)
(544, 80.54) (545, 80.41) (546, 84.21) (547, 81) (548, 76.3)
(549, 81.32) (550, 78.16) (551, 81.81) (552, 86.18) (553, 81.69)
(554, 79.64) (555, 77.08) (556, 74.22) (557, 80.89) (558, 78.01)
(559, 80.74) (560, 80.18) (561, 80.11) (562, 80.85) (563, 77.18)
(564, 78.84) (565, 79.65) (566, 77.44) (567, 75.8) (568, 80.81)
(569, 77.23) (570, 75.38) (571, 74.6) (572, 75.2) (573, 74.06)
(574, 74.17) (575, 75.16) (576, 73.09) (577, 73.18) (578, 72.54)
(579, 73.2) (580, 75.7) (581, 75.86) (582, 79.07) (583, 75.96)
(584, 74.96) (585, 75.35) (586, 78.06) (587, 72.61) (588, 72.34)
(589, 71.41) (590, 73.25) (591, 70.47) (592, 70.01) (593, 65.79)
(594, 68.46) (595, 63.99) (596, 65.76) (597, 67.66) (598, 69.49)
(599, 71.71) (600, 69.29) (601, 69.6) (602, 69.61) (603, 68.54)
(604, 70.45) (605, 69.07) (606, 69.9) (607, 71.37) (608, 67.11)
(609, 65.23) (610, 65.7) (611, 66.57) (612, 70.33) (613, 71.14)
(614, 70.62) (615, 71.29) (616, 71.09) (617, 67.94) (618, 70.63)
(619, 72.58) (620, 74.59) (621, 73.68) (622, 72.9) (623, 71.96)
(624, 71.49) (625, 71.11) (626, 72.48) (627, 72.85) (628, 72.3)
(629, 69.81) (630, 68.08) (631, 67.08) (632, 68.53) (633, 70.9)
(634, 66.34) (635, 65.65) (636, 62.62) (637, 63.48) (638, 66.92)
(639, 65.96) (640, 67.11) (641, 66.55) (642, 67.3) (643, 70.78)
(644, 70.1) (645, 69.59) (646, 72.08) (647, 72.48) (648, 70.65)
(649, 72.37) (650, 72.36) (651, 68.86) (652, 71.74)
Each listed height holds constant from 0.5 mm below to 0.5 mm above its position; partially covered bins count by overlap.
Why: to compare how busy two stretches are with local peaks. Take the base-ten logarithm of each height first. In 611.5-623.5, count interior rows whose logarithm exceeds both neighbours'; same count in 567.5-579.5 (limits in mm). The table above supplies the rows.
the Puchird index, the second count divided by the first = 1.00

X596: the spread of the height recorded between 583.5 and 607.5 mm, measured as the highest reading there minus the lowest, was 14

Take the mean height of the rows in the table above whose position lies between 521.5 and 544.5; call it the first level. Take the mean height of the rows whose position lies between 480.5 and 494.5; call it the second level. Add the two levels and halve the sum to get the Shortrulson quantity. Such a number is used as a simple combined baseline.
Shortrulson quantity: 81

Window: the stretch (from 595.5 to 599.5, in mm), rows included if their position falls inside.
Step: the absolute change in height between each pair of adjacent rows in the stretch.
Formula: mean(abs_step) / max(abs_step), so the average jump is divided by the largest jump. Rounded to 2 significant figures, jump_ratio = 0.89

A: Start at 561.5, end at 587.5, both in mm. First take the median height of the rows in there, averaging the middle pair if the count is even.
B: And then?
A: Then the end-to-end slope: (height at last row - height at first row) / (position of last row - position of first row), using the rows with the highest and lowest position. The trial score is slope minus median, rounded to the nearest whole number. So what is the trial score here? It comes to -76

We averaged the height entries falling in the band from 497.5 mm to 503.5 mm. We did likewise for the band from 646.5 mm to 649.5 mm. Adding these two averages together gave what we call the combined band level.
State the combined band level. 150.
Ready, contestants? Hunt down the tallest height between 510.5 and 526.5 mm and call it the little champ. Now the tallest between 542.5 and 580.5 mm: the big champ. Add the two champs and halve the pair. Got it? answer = 91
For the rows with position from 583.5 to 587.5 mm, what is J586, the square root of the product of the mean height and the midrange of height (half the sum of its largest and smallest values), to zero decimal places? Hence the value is 75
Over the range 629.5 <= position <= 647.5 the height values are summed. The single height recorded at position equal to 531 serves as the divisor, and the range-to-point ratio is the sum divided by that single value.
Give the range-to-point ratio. 14.1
